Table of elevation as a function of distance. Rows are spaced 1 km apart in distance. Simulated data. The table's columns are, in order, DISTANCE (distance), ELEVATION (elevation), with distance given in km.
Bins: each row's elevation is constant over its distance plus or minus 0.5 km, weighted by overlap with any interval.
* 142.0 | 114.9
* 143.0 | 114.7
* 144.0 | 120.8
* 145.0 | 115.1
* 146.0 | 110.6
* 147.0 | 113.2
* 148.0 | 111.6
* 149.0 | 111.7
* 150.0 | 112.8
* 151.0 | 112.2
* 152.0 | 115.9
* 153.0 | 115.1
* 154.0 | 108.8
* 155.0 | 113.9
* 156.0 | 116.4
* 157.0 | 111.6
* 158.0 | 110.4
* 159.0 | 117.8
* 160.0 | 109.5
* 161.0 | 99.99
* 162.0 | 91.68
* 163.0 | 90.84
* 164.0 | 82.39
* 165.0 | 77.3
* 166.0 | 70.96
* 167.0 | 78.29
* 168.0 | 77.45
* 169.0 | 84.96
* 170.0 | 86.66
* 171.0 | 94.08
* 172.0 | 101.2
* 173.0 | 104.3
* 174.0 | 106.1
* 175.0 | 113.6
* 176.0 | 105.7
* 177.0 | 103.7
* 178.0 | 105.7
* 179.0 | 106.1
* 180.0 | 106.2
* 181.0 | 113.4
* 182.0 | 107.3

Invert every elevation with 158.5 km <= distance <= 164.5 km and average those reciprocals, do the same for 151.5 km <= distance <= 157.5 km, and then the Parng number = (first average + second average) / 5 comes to 0.0038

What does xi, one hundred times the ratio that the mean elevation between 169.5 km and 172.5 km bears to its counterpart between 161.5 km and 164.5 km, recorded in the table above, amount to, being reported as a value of 106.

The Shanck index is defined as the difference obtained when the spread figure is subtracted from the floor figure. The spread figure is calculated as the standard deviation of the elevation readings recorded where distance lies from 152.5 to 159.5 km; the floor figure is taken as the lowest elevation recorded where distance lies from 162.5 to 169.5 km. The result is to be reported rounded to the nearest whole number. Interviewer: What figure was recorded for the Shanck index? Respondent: 68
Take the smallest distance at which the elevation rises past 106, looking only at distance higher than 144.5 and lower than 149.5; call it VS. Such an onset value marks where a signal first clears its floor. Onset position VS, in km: 145.0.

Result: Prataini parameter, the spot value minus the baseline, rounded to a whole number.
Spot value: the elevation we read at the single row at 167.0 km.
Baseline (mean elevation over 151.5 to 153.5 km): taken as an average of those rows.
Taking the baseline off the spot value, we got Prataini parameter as -37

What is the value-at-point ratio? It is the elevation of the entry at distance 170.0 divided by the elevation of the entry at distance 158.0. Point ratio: 0.78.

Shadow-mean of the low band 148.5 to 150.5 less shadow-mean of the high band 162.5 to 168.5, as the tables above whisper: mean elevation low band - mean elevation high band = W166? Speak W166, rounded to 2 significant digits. 33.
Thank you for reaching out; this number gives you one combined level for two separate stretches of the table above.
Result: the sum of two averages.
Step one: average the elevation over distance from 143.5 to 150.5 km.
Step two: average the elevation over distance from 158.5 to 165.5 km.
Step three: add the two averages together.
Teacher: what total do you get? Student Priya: 209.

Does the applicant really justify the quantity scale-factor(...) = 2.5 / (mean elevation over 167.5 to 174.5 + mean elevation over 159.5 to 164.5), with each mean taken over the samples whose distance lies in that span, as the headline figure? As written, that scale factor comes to 0.0133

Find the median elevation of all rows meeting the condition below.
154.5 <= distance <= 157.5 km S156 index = 114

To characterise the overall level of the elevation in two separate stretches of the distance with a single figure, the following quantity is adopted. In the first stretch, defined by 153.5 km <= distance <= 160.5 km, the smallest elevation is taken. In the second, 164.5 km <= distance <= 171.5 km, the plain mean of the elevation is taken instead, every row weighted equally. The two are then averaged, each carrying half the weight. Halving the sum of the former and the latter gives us 95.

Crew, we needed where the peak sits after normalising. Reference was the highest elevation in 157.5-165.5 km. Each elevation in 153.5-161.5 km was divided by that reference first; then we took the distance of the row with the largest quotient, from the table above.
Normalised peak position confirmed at 159.0 km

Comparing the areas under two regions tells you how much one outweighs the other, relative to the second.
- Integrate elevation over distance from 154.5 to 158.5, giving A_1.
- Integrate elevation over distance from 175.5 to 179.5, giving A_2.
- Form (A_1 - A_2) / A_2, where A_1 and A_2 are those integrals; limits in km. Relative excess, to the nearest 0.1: 0.1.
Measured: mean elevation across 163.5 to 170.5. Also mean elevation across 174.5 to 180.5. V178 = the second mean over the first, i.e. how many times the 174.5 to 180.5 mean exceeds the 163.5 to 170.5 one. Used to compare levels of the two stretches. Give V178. 1.3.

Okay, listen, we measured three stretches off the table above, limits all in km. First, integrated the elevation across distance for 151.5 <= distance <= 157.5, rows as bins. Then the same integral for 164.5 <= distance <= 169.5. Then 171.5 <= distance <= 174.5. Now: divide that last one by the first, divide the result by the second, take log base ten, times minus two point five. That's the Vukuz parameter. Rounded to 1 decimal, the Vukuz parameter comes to 7.3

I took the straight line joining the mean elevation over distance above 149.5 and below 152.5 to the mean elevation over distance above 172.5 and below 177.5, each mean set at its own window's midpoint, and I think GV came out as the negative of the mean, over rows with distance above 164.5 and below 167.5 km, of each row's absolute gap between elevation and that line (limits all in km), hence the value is -34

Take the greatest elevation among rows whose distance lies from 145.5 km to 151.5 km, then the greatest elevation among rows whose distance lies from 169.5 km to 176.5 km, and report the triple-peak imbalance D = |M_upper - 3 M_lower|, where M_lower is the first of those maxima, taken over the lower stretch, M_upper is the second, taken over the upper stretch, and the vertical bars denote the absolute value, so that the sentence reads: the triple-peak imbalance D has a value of 226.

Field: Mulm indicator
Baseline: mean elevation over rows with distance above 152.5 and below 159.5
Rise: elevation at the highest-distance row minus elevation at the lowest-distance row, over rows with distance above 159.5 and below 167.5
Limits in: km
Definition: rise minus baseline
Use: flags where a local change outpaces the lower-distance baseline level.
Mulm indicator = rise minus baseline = -145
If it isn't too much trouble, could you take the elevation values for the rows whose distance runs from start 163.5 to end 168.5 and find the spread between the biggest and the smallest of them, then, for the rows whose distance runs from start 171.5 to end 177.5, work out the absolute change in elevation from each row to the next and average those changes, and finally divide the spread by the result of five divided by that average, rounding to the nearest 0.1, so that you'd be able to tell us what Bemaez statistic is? 10.2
